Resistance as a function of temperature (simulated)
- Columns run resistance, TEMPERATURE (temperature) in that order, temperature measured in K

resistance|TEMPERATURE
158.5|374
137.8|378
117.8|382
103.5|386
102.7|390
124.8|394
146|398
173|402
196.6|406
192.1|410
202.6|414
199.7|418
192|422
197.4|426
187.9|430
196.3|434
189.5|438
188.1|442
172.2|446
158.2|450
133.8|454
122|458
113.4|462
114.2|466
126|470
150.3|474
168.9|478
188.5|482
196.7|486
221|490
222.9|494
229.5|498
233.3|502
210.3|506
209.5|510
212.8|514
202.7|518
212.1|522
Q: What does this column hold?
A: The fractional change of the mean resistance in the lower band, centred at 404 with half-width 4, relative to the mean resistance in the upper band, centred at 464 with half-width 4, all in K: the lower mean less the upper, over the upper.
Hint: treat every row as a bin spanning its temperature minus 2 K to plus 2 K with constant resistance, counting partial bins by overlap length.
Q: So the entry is 0.62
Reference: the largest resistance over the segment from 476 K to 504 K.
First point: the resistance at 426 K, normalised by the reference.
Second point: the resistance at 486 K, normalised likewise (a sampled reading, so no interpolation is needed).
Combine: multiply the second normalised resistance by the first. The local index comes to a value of 0.7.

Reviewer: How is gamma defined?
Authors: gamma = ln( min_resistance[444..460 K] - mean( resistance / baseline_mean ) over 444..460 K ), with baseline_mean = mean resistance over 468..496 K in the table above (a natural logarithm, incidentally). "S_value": 4.80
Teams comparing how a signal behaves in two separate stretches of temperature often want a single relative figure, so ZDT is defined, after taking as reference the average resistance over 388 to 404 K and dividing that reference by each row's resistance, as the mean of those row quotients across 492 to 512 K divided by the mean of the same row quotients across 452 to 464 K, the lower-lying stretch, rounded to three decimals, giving 0.555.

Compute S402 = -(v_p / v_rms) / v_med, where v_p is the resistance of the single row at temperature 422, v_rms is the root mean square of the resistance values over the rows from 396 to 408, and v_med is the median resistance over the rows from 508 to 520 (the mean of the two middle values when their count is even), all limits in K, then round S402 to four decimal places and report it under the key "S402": -0.0053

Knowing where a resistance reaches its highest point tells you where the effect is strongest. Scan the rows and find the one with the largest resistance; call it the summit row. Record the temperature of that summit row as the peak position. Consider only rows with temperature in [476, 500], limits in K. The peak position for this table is 498 K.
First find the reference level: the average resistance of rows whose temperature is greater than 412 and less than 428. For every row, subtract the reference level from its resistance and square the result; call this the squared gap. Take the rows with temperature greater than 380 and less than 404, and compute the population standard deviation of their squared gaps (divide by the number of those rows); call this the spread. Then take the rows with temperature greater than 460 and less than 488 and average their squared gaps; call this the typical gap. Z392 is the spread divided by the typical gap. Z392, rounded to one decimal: 1.0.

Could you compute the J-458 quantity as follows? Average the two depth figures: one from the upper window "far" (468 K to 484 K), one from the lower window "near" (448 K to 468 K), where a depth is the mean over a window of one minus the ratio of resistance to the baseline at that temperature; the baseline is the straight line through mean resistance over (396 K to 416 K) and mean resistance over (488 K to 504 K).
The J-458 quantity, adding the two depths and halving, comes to 0.33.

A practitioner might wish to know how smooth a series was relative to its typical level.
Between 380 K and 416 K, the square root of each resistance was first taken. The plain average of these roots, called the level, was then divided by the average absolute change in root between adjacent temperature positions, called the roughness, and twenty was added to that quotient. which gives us 39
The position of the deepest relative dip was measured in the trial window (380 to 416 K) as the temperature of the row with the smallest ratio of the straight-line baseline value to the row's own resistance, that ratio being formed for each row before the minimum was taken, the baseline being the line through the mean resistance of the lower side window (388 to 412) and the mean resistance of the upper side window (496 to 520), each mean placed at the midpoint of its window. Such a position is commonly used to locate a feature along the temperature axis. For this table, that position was 414 K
